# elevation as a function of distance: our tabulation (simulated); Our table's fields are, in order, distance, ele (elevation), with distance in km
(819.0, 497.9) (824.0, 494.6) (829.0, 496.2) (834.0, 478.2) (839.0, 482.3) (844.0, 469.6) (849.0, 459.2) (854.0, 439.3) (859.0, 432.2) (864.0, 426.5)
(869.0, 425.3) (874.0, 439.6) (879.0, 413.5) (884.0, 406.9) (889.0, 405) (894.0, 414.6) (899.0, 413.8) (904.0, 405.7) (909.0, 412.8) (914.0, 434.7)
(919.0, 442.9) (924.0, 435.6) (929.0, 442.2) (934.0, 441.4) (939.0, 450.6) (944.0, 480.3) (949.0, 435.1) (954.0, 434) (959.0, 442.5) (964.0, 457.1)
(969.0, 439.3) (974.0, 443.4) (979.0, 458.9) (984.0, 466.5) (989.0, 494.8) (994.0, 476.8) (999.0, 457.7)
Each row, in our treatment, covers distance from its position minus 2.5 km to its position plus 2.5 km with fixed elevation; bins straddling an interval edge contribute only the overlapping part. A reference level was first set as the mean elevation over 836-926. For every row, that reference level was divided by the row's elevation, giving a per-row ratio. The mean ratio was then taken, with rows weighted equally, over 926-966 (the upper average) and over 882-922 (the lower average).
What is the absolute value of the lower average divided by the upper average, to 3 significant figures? 1.07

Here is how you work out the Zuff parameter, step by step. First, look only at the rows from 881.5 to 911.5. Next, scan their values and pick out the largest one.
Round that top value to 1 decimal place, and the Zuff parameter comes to 414.6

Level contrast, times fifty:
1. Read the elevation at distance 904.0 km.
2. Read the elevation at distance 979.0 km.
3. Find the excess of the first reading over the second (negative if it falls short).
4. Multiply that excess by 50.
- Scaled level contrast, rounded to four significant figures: -2660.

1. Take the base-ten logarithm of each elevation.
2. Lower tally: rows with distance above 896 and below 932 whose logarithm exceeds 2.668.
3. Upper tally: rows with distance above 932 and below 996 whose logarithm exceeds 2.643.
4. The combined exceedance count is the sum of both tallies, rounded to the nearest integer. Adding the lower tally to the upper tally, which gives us 10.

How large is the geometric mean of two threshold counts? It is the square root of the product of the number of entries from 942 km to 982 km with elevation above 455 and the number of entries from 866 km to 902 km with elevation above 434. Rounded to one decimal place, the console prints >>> 1.7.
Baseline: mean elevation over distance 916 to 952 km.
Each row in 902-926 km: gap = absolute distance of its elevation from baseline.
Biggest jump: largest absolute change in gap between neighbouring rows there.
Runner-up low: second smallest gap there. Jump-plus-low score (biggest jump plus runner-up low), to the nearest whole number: 33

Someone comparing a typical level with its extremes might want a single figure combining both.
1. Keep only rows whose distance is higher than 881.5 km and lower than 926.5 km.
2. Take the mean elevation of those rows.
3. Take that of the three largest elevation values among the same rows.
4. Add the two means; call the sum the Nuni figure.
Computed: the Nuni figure 857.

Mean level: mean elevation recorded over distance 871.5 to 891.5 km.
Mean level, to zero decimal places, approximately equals 416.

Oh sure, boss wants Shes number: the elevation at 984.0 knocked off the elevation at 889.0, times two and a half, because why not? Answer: -154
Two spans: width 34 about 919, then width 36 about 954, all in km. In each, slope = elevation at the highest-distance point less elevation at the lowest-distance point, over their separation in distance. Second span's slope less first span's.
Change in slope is -1.6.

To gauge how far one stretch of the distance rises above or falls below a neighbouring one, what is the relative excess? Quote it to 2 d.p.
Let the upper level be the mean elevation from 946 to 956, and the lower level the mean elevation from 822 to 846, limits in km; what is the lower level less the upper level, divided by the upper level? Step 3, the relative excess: 0.11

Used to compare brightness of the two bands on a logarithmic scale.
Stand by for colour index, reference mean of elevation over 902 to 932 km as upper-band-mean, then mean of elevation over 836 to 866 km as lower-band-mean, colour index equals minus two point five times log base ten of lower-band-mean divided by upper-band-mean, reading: -0.06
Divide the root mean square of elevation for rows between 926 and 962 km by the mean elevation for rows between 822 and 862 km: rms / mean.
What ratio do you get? 0.95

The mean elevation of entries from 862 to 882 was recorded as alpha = 426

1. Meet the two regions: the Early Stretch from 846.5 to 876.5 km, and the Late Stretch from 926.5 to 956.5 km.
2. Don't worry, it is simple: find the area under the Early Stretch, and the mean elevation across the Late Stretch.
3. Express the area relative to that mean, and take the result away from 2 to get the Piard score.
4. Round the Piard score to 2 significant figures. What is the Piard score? -27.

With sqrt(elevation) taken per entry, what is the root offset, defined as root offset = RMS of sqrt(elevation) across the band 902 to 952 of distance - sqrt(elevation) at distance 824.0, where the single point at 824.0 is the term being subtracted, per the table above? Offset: -1.3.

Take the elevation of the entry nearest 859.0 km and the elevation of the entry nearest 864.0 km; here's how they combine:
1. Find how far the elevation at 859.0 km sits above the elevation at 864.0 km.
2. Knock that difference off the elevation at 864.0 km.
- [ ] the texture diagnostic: 421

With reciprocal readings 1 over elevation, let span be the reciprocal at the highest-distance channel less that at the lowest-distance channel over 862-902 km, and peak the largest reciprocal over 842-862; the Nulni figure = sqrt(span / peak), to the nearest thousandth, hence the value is 0.176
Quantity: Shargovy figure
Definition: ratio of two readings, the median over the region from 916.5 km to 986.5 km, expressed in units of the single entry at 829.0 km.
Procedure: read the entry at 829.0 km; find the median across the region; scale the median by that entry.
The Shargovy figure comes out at 0.89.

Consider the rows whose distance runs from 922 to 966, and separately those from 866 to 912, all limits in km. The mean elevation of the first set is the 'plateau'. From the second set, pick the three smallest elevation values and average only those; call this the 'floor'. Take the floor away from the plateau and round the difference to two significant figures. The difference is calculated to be 41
